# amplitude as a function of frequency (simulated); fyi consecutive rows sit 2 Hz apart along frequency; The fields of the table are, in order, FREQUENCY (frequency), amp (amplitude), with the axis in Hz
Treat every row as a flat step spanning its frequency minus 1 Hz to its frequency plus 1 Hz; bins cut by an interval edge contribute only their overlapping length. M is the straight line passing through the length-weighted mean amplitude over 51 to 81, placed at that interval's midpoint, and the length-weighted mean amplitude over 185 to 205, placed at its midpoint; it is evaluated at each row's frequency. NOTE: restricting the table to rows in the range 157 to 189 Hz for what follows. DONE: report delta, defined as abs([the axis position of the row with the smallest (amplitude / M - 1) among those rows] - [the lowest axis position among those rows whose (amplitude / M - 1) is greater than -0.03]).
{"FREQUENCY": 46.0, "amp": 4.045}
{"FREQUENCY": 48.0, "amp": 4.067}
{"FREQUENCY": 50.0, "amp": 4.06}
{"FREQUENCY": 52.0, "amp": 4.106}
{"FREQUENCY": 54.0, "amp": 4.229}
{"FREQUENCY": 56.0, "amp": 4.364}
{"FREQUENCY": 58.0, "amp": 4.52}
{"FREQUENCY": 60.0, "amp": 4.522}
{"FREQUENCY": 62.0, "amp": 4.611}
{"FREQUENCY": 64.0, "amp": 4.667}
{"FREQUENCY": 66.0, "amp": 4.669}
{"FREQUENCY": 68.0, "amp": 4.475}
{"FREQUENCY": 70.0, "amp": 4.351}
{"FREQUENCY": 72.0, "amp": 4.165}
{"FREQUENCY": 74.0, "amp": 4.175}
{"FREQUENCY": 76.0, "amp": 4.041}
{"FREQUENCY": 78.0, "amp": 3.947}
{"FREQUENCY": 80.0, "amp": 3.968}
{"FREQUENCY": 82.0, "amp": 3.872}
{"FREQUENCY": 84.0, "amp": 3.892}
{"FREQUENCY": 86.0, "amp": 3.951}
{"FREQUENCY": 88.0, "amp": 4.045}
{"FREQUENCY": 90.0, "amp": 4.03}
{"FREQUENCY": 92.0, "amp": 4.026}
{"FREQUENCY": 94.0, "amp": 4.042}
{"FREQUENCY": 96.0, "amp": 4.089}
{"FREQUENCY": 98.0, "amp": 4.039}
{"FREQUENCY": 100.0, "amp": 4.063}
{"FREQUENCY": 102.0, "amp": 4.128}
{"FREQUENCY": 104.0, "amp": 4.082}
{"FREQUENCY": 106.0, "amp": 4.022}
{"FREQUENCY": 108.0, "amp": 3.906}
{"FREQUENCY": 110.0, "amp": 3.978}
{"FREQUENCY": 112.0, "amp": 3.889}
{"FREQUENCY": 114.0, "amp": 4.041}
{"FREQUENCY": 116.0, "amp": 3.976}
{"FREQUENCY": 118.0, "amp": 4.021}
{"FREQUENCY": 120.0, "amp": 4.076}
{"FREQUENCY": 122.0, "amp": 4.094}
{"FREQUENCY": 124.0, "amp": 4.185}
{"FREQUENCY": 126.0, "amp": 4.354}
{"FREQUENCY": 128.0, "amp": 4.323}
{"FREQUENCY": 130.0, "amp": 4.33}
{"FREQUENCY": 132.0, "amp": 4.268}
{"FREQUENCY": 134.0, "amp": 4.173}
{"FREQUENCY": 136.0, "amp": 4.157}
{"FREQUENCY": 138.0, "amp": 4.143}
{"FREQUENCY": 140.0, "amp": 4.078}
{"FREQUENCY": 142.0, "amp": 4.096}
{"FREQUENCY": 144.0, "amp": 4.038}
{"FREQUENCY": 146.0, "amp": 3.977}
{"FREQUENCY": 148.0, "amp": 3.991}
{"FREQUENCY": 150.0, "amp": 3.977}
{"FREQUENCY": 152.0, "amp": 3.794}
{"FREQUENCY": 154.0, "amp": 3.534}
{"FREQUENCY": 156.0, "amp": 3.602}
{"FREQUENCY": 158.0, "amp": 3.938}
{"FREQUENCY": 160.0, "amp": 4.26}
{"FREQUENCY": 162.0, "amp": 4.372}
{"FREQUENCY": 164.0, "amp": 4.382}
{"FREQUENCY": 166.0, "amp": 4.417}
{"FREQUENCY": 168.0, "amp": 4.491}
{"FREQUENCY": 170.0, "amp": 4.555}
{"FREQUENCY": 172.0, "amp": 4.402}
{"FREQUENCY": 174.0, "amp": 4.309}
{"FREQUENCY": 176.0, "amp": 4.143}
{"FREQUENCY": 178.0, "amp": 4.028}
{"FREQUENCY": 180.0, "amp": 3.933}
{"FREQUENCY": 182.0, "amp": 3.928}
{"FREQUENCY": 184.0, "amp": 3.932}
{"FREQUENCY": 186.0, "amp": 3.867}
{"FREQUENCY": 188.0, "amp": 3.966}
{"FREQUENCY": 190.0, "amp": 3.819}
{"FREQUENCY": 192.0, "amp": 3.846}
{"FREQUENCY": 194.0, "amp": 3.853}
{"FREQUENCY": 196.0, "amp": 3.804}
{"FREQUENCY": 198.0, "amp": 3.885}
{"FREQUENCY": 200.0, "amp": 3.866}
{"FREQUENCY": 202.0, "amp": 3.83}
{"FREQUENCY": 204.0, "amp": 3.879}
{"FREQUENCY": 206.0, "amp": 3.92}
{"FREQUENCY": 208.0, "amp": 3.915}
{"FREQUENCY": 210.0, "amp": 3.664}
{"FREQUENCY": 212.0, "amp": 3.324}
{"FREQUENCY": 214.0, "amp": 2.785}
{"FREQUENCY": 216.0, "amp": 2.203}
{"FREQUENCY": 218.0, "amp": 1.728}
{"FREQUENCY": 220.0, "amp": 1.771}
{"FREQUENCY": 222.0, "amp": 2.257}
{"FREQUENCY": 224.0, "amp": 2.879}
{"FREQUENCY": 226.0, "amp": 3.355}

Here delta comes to 0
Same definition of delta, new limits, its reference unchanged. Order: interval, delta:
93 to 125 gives 16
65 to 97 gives 16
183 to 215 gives 30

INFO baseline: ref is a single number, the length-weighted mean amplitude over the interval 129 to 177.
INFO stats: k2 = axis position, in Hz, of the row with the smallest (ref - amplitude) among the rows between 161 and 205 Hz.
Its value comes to 170.0 Hz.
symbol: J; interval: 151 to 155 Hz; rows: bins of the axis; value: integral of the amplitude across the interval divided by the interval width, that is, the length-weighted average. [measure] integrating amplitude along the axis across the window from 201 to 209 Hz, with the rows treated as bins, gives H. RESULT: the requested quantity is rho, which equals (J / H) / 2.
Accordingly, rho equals 0.06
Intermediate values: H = 31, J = 3.66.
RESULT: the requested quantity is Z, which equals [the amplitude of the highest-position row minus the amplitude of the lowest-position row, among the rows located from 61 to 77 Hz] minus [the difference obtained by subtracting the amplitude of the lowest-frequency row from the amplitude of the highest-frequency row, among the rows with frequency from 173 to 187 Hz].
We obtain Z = -0.1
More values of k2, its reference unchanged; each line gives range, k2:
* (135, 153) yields 136.0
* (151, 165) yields 164.0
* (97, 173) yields 170.0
